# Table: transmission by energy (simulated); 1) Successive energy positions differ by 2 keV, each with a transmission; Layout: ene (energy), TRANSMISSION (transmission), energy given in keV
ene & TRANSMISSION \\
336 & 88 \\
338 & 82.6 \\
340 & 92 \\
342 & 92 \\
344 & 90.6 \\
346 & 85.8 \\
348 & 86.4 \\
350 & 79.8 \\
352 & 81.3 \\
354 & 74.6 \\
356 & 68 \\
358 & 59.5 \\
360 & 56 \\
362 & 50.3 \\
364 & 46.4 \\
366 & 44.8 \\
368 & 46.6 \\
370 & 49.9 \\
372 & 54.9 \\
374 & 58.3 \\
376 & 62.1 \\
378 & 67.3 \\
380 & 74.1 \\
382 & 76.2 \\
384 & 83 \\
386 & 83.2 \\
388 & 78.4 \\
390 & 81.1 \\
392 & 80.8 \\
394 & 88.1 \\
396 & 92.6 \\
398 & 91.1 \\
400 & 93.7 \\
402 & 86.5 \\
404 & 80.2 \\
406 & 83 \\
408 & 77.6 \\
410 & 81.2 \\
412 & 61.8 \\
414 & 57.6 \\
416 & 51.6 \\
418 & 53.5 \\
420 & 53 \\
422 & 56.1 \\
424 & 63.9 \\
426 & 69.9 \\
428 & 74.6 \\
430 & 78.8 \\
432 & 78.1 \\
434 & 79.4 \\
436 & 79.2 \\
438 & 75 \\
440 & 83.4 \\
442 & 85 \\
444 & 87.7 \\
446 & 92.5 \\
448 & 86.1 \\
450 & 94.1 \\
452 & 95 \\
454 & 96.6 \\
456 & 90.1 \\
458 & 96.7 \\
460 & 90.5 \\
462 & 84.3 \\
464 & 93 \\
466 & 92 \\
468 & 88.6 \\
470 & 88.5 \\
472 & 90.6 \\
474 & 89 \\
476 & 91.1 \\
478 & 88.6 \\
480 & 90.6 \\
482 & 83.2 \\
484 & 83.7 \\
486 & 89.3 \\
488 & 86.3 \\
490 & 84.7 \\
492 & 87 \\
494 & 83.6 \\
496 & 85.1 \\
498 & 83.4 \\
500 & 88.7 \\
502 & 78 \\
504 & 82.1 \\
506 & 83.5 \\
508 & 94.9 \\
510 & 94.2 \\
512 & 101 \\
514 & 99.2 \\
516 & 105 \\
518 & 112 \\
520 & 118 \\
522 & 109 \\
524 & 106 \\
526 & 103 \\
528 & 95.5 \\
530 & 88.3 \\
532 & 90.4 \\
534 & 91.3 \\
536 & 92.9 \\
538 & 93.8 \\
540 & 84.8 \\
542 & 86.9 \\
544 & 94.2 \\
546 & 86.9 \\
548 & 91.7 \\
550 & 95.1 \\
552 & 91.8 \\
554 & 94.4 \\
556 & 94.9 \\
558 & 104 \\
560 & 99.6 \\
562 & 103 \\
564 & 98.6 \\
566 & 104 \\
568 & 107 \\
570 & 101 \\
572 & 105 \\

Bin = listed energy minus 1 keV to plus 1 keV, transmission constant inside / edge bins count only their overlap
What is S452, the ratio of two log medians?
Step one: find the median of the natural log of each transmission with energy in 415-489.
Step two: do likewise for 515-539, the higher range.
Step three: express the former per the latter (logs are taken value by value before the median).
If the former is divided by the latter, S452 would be 0.970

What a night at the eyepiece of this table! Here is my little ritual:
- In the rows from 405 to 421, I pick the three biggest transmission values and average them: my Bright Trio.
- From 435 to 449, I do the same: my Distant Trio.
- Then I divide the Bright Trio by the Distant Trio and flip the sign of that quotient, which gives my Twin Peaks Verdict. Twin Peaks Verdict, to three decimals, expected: -0.908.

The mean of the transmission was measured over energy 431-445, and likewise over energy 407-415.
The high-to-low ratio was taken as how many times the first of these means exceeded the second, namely 1.2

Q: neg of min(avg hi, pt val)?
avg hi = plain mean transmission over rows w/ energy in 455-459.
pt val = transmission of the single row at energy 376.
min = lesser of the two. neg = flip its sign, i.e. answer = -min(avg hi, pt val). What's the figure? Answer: -62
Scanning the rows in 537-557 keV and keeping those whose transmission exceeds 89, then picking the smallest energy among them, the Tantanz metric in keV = 538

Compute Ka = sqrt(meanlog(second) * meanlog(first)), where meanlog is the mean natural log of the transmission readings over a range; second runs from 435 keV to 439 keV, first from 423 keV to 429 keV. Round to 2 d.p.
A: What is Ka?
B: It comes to 4.29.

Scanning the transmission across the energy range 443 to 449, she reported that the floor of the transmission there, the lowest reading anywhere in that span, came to 86.1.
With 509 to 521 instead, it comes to 94.2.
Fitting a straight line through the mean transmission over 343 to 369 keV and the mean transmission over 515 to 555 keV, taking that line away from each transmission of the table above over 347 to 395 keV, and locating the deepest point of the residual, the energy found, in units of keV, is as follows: 366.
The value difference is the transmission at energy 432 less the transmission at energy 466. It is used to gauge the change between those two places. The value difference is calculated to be -14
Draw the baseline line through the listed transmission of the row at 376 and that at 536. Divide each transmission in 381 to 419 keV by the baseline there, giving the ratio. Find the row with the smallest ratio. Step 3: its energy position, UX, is 416 keV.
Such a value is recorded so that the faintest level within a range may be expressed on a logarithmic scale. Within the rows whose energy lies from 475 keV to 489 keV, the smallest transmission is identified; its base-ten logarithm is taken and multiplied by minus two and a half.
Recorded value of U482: -4.80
